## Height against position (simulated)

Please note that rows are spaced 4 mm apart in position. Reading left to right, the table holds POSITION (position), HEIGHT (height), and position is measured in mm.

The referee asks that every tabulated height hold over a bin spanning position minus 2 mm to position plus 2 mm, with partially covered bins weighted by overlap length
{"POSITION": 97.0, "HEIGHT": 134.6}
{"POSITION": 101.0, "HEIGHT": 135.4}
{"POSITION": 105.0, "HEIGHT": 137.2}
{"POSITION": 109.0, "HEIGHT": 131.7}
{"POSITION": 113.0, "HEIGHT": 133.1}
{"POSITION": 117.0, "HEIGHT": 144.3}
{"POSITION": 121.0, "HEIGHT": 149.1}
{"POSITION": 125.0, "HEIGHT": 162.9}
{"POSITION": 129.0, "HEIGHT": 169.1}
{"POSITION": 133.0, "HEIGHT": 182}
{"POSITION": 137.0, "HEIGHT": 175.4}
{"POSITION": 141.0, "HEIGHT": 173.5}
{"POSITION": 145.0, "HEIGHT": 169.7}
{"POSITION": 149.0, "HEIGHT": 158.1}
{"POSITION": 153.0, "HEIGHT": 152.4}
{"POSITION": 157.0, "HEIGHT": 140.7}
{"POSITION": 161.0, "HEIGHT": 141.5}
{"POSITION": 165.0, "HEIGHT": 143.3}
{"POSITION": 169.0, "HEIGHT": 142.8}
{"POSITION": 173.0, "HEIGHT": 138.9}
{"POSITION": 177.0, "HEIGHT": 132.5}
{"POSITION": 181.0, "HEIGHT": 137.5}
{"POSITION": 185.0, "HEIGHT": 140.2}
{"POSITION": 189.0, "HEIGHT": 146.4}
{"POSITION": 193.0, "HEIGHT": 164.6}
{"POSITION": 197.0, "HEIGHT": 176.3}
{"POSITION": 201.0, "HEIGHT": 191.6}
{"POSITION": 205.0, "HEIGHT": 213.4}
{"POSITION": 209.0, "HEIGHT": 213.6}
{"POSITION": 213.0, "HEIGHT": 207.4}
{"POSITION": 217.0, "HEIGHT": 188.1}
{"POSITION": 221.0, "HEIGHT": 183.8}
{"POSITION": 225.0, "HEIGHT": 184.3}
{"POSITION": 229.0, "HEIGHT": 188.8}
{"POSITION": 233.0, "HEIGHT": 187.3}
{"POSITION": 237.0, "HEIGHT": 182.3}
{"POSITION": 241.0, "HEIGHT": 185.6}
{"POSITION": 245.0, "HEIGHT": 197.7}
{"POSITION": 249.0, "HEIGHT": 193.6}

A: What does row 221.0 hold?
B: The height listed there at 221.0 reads 183.8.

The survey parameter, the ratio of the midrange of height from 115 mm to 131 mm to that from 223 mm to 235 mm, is 0.84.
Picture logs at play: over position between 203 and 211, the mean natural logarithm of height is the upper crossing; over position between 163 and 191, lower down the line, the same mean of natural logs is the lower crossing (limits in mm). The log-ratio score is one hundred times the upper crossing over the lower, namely 109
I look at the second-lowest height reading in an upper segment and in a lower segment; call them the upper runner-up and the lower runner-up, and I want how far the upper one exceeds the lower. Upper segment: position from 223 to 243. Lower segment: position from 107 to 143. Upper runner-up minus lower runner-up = 51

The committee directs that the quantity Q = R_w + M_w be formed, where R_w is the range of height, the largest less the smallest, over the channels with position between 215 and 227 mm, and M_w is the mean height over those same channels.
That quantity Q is 190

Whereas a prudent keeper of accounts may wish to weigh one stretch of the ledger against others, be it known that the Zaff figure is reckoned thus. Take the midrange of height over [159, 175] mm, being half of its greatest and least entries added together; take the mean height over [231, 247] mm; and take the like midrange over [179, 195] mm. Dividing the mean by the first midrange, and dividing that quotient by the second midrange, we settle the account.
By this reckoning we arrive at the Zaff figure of 0.0088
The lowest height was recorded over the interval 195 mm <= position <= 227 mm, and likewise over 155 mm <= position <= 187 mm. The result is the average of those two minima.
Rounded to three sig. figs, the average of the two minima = 154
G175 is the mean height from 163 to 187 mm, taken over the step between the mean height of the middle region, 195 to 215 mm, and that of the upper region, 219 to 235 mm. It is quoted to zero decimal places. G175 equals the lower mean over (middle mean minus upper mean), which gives 10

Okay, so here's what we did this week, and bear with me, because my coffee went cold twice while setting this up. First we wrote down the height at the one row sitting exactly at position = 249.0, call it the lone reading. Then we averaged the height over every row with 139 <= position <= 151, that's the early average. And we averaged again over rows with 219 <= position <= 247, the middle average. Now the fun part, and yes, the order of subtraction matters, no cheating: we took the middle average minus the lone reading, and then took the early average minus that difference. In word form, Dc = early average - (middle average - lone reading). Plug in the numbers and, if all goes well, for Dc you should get 174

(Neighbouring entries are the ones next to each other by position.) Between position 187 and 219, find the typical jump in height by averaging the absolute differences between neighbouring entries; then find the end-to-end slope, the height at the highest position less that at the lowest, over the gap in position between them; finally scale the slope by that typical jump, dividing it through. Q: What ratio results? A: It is 0.112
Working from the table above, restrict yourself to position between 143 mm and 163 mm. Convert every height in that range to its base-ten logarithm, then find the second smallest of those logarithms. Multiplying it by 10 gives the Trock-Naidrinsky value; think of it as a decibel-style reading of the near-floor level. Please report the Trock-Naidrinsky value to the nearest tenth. 21.5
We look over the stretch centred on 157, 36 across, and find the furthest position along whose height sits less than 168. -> 173.0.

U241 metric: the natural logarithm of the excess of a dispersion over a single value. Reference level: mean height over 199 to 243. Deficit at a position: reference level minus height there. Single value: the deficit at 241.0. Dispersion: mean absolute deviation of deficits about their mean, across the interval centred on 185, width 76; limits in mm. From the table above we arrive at 2.8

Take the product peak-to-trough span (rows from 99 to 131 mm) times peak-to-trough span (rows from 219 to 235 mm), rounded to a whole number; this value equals 187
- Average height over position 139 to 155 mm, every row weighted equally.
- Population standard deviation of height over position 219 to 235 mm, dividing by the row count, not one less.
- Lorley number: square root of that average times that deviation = 18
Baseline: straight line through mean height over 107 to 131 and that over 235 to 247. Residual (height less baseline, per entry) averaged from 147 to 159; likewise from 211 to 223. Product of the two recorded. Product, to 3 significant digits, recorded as -114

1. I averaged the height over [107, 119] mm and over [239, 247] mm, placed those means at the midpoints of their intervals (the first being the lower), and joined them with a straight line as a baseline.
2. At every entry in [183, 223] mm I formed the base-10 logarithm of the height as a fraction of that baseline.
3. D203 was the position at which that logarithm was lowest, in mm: 185.0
